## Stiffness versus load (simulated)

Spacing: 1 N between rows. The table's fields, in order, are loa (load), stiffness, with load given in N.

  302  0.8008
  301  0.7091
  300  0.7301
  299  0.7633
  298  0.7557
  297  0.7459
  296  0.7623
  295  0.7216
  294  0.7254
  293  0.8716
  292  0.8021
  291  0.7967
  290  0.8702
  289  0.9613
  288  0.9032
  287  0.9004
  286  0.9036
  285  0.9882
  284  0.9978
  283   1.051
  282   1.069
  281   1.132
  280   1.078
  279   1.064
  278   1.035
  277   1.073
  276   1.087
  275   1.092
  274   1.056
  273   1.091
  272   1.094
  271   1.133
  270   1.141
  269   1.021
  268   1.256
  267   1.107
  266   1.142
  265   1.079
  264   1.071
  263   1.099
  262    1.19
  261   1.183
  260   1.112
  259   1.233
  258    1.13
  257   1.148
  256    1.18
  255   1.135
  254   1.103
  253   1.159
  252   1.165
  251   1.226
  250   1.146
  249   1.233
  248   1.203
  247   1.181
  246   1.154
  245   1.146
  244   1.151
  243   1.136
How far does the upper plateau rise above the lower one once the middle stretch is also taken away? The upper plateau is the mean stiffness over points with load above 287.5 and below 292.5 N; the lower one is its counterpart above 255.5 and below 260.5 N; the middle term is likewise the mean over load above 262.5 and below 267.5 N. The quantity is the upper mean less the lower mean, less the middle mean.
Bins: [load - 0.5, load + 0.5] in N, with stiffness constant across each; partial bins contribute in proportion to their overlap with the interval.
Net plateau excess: -1.39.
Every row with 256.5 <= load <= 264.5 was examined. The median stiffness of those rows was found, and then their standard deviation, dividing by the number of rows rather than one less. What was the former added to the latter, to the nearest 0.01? 1.19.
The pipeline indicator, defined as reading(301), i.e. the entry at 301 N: 0.7091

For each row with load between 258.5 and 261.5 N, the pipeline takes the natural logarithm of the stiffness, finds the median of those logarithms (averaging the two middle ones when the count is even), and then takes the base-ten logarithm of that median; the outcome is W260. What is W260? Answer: -0.77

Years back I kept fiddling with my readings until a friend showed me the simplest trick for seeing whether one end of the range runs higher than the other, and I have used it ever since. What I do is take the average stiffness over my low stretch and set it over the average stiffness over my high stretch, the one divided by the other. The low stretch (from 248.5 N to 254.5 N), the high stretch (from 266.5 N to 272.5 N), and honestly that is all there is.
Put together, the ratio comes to 1.04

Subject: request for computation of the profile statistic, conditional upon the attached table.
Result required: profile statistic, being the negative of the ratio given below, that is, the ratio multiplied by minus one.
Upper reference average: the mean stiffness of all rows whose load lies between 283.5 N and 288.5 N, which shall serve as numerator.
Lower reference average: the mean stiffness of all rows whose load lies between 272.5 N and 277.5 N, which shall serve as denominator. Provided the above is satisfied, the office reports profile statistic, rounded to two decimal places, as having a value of -0.87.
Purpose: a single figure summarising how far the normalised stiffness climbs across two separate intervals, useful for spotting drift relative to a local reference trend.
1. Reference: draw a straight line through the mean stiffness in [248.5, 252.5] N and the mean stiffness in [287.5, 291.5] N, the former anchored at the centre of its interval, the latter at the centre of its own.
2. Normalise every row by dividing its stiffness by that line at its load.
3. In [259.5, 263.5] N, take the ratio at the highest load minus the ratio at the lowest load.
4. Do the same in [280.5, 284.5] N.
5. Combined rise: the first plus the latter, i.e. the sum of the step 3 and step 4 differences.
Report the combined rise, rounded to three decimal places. -0.104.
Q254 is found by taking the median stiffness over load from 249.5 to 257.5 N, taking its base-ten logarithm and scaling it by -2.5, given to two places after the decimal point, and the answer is -0.16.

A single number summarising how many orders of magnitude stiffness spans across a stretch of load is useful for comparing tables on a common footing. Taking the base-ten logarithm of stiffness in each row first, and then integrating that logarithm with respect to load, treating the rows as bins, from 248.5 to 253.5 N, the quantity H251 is 0.37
